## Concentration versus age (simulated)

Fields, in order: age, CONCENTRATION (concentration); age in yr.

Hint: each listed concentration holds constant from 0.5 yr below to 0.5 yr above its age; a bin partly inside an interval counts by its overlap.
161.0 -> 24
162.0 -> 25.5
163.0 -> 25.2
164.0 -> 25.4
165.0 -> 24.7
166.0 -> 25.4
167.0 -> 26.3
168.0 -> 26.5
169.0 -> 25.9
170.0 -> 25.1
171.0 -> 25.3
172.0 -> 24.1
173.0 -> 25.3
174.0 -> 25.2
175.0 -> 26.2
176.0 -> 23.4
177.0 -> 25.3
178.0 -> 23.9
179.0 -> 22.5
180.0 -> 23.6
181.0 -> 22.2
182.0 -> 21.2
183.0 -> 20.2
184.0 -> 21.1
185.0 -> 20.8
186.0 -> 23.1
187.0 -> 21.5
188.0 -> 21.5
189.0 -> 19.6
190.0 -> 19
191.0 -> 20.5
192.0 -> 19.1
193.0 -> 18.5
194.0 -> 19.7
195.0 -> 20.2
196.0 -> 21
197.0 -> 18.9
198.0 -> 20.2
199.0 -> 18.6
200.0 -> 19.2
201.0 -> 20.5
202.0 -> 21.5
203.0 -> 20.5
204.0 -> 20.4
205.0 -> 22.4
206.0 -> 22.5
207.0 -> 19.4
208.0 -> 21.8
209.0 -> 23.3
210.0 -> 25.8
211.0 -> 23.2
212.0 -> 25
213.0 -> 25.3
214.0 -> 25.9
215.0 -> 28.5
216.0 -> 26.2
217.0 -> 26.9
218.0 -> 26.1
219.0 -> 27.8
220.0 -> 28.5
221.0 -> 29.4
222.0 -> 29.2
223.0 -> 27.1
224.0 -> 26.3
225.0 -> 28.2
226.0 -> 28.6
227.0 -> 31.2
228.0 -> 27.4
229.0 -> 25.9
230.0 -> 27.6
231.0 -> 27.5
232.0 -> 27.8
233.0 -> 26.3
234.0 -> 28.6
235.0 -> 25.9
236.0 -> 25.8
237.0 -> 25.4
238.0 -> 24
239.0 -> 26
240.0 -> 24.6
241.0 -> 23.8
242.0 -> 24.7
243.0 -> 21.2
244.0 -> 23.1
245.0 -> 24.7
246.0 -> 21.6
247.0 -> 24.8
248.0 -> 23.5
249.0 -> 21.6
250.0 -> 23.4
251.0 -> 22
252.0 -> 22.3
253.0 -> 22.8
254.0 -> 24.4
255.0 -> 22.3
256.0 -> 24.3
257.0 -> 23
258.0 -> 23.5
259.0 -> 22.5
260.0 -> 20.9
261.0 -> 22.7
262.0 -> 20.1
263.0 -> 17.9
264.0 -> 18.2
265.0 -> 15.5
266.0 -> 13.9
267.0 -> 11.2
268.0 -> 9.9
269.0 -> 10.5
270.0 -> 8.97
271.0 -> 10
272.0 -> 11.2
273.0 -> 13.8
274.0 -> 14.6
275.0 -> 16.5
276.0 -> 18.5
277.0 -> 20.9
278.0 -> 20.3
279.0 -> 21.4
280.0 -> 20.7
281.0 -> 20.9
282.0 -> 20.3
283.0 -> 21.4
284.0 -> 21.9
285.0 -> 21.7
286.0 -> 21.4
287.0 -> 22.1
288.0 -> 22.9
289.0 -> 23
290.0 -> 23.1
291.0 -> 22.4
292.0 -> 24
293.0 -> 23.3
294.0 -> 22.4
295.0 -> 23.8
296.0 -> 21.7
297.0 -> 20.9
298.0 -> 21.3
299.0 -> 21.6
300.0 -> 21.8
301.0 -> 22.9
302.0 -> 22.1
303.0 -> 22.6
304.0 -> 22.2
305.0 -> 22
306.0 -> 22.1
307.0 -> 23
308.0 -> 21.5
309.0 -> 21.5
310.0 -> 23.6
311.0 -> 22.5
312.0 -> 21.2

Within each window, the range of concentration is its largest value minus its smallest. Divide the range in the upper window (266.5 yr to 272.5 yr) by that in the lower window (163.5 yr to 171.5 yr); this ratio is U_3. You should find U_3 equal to 1.2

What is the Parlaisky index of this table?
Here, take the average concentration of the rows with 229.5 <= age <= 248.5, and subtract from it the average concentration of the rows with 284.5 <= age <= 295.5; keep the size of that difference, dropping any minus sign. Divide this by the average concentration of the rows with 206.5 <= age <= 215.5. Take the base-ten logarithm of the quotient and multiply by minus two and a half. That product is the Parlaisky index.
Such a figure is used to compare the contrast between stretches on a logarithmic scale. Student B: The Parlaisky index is 2.5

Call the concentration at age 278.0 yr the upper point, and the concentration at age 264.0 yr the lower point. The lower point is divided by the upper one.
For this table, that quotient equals 0.90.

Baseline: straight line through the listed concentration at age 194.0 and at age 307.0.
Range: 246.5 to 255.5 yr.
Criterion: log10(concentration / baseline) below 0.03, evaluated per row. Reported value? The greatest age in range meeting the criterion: 255.0 yr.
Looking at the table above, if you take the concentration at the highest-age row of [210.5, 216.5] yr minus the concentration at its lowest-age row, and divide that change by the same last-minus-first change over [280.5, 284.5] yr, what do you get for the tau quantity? 3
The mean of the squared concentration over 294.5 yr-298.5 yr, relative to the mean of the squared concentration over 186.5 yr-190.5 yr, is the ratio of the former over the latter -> 1.2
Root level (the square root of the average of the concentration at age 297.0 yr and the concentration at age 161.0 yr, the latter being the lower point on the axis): 4.74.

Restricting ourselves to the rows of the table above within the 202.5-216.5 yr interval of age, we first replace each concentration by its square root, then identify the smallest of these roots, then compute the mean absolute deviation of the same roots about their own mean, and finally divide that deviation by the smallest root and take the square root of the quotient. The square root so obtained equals 0.22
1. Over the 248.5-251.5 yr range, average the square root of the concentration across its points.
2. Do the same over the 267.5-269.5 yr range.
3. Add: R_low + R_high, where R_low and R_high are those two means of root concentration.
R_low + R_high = 7.9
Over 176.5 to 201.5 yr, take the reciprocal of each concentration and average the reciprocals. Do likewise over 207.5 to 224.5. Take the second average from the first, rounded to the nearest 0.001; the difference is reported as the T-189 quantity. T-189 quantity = 0.010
